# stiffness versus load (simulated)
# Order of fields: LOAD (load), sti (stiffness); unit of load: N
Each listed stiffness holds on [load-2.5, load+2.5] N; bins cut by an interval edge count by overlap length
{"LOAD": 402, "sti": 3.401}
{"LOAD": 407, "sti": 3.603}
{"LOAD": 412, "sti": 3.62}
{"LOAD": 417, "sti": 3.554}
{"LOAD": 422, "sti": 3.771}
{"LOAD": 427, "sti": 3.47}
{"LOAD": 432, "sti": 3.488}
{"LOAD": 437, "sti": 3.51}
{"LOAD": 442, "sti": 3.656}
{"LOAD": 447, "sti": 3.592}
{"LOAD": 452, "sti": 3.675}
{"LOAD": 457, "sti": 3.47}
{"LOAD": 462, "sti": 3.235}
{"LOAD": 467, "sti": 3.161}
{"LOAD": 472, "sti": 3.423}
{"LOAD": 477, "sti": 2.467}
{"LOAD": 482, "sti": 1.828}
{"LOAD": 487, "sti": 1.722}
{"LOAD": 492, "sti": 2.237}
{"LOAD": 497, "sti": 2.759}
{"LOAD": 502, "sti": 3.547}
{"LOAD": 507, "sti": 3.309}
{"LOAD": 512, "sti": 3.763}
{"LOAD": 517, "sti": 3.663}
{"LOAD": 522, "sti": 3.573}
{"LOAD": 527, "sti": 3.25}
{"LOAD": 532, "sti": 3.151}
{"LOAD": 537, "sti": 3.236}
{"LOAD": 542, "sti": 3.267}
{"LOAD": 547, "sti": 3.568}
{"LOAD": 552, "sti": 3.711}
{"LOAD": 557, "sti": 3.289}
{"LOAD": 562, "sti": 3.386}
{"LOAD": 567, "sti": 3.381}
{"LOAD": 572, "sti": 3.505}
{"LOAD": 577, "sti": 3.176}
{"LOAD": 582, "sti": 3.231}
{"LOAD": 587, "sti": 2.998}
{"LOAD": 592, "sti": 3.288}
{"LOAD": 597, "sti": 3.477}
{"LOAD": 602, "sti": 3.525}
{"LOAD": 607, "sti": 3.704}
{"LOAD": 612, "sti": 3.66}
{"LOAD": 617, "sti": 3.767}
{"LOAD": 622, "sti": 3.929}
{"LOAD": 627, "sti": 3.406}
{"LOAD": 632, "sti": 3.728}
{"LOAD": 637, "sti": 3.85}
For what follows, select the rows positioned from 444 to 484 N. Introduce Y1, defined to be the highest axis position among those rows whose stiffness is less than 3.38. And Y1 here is 482 N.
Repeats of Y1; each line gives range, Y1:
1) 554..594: 592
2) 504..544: 542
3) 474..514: 507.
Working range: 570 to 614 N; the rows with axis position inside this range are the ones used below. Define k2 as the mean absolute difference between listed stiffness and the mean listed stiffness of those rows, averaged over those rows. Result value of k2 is 0.20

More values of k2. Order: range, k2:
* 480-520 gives 0.72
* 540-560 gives 0.18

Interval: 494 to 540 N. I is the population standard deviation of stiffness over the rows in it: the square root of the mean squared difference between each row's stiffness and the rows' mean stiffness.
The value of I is 0.29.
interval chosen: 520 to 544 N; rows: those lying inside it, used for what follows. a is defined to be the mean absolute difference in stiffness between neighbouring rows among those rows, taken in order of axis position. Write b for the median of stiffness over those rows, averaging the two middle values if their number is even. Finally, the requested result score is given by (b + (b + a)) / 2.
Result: 3.32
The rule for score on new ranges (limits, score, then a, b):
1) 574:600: 3.33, 0.19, 3.23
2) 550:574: 3.47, 0.16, 3.39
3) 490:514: 3.56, 0.50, 3.31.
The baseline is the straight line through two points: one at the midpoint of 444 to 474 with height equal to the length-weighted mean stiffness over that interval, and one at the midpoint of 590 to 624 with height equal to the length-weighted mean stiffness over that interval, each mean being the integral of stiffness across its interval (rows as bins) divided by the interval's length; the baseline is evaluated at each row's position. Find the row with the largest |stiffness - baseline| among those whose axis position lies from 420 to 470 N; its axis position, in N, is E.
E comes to 422 N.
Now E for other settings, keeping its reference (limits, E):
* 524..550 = 532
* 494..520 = 497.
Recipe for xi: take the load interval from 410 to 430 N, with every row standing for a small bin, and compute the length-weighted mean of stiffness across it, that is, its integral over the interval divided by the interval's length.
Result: 3.60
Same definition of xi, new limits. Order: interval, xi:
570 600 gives 3.28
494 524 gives 3.41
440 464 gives 3.53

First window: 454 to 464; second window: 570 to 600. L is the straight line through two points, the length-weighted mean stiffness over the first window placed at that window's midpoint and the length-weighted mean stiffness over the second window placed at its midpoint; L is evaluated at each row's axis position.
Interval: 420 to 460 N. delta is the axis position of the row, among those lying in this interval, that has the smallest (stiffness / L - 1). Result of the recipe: 427 N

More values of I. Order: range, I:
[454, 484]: 0.59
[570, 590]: 0.18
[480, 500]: 0.41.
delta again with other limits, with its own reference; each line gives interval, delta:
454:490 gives 487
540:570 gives 542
